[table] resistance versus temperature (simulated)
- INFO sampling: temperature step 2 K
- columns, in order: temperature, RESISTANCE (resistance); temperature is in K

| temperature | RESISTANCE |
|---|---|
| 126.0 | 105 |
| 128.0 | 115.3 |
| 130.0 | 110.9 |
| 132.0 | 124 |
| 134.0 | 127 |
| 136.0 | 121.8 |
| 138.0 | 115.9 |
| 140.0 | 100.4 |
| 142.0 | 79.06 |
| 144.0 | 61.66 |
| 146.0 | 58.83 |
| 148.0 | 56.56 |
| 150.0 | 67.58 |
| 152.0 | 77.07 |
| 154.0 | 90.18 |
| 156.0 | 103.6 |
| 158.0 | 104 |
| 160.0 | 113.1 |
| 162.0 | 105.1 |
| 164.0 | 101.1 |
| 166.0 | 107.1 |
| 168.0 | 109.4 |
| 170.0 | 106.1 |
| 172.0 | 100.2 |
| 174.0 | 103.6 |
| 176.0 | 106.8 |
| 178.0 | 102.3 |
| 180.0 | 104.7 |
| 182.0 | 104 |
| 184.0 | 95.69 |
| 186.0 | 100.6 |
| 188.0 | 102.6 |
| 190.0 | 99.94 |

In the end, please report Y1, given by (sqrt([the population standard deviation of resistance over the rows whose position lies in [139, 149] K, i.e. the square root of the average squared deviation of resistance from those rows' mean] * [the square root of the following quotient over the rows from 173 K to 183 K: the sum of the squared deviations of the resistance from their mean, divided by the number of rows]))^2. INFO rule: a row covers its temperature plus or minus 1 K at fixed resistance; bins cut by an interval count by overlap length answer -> 25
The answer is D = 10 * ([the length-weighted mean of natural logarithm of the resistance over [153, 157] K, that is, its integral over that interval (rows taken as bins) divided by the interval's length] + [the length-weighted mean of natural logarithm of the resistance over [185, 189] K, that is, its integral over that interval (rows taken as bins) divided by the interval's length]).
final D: 91.9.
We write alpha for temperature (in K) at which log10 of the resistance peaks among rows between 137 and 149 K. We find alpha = 138.0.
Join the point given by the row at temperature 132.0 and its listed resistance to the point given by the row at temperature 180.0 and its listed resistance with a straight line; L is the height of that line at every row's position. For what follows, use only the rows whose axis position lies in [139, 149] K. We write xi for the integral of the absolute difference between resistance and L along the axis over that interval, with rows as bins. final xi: 479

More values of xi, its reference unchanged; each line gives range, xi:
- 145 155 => 467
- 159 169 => 41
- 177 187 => 25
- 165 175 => 34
